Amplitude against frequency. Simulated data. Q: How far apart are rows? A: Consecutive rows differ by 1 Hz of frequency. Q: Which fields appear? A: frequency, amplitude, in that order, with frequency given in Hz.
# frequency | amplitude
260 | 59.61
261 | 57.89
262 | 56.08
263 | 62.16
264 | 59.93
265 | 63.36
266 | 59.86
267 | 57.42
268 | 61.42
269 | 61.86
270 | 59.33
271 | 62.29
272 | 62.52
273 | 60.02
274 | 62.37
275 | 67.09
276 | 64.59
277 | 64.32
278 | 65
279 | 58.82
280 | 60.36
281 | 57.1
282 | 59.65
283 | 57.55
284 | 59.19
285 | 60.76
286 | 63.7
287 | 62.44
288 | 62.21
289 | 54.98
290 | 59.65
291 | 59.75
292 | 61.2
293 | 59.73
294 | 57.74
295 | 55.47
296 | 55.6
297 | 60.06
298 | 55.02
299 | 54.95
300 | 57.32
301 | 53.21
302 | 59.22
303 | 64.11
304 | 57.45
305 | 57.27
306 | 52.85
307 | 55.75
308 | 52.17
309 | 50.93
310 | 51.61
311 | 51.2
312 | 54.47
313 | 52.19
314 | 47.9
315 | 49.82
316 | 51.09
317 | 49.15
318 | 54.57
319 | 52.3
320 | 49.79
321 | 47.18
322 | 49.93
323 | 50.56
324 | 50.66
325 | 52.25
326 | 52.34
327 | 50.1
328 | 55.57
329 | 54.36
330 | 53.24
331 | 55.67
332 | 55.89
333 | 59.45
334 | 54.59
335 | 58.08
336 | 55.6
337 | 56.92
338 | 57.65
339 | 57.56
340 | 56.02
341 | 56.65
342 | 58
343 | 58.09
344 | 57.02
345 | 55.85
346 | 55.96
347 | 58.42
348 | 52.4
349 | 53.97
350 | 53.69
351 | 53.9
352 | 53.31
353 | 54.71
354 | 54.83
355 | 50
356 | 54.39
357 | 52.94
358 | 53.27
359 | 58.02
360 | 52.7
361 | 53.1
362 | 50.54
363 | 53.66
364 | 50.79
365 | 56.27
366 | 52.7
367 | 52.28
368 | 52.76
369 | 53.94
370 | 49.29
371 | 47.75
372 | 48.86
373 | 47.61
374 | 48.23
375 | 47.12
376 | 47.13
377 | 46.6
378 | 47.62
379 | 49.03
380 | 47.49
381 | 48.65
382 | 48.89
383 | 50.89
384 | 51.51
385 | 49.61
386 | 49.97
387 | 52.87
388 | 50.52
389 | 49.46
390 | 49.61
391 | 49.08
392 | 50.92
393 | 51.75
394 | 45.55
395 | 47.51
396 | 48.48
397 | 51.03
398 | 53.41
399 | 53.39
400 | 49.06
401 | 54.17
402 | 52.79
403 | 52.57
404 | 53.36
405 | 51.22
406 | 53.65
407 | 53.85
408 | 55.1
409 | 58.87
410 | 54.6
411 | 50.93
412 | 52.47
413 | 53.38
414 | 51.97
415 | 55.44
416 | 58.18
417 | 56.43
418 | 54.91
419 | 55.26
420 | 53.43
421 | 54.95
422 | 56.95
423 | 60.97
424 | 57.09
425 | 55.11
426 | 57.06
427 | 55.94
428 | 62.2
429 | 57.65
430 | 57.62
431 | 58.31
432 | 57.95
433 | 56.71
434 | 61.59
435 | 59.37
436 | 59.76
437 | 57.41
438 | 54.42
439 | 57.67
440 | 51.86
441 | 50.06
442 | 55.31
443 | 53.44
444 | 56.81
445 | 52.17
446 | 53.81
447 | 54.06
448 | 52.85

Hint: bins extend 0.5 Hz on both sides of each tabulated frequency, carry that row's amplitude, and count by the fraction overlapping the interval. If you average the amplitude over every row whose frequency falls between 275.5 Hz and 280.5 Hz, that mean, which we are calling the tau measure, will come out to 63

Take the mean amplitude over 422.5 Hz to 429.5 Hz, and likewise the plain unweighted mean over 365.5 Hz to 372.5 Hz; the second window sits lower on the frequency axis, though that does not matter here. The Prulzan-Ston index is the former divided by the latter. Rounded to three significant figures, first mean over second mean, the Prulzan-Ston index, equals 1.14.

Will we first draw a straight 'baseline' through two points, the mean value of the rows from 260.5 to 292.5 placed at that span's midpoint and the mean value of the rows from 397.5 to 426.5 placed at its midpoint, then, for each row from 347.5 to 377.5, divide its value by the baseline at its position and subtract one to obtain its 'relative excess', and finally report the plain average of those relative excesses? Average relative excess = -0.087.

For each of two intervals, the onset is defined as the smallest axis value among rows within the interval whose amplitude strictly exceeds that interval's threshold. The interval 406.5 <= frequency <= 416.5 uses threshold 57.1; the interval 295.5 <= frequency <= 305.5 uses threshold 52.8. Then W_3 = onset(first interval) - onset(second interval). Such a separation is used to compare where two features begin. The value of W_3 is 113 Hz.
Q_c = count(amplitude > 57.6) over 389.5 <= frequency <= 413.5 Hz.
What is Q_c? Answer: 1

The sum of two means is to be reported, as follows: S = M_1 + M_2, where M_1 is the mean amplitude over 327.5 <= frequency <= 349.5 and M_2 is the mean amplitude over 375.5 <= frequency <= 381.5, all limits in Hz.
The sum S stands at 104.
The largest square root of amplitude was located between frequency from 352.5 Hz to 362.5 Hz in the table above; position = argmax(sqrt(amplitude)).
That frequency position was 359 Hz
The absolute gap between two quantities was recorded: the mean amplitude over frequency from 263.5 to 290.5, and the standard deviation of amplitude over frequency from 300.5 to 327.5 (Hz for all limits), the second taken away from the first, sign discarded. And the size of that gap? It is 57.4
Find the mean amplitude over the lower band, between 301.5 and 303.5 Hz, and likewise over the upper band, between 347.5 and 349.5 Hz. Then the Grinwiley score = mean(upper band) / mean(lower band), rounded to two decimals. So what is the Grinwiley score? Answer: 0.86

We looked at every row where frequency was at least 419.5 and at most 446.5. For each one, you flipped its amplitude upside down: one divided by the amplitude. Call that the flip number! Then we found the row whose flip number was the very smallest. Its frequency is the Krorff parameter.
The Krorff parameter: 428 Hz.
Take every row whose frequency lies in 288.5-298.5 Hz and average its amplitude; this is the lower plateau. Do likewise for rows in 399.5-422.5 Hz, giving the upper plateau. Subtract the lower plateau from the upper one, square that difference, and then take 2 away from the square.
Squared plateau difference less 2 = 13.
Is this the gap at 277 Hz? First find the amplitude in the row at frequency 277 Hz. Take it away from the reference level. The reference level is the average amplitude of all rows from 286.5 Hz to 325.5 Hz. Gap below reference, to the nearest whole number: -10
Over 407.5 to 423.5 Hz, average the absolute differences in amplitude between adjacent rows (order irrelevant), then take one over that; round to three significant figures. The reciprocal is 0.431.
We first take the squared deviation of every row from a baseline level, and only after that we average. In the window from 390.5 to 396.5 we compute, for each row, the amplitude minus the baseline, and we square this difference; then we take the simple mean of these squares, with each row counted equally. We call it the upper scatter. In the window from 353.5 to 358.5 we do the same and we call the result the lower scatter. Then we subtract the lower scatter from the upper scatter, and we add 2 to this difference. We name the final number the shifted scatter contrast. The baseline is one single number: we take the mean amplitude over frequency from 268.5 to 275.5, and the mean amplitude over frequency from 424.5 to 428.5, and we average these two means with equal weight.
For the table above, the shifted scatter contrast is 78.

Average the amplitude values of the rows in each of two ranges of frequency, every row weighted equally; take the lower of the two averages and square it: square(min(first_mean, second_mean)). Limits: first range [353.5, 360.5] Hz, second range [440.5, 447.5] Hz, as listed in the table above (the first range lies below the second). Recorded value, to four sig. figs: 2880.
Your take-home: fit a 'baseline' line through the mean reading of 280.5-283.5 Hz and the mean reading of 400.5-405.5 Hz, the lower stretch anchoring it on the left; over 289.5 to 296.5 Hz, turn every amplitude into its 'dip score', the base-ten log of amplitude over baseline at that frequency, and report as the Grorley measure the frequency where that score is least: 295 Hz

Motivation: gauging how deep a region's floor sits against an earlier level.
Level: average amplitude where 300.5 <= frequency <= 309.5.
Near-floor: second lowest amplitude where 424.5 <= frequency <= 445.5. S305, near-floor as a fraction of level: 0.93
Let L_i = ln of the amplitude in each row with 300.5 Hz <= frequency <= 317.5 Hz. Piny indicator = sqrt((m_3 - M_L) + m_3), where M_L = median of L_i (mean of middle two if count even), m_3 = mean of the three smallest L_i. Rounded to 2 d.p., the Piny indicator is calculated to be 1.96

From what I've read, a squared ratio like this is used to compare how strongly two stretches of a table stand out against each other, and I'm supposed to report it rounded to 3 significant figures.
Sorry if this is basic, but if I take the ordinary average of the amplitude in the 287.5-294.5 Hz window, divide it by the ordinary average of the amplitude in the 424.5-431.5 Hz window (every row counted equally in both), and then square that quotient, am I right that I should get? 1.06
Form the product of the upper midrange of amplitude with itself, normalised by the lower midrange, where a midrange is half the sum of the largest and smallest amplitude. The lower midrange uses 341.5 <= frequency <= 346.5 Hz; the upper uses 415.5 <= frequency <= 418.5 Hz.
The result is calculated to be 56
